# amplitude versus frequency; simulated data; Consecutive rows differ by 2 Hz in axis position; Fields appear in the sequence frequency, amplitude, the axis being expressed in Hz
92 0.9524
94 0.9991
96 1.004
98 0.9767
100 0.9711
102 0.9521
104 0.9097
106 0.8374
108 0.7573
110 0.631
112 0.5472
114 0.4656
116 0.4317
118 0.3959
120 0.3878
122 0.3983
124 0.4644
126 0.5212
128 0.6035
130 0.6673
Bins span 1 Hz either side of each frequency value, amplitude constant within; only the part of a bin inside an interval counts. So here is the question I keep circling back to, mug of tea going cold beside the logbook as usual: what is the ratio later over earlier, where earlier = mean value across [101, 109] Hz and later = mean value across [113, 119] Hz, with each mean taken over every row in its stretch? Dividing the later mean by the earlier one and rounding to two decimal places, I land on 0.50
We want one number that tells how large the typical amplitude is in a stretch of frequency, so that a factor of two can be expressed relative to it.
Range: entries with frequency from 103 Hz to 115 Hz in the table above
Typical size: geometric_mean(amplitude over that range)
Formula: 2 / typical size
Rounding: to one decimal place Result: 3.0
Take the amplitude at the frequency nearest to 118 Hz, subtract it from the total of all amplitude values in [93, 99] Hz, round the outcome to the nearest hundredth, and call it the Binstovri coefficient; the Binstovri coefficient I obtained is 2.58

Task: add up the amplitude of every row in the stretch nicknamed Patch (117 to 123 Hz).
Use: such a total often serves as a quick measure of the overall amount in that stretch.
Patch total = 1.2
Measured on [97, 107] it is 4.6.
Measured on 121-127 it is 1.4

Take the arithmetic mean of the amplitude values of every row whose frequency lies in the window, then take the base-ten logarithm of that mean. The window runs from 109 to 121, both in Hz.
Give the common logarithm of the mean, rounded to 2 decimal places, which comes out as -0.32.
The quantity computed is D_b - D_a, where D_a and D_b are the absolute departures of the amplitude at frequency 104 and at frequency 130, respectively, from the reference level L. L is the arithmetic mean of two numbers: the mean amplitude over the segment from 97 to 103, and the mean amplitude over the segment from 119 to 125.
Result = -0.19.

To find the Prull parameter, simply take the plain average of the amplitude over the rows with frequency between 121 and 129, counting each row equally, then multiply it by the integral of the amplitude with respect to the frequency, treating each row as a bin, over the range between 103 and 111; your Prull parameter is 3.1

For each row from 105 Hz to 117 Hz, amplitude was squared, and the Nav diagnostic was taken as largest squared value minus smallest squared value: 0.51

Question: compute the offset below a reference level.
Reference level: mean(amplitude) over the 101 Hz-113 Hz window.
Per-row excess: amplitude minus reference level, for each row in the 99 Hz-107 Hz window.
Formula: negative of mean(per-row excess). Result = -0.15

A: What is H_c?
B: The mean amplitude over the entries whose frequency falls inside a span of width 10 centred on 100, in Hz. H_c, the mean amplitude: 1.0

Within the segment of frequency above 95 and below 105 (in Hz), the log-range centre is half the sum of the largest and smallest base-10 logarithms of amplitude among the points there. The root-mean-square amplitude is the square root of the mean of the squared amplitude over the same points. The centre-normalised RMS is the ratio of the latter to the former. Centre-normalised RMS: -48.9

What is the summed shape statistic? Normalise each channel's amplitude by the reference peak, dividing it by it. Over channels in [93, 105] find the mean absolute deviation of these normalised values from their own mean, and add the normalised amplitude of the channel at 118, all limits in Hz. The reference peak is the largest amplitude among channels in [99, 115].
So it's 0.43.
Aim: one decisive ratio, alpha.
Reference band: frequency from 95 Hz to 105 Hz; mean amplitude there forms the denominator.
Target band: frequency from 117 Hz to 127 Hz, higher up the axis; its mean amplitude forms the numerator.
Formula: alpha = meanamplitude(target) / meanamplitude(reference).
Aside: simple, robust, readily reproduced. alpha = 0.45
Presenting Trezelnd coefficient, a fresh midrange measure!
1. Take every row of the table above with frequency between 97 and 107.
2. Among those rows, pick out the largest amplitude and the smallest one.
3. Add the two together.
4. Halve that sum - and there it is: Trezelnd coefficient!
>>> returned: 0.91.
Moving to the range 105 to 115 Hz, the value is 0.65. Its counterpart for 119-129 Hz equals 0.50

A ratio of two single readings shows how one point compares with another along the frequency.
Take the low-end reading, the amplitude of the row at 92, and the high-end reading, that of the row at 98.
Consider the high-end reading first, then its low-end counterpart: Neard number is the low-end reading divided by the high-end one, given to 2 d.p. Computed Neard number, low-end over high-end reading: 0.98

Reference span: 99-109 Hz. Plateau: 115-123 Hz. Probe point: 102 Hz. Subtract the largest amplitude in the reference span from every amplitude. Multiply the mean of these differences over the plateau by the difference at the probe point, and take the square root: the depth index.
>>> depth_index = 0.10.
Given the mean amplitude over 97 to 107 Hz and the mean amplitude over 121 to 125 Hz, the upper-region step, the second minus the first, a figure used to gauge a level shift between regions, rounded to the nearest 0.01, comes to -0.50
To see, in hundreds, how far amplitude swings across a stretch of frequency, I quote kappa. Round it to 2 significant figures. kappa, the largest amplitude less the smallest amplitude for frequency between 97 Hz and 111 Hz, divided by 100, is 0.0035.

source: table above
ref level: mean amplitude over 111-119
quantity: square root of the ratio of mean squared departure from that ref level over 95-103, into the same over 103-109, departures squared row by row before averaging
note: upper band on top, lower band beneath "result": 0.74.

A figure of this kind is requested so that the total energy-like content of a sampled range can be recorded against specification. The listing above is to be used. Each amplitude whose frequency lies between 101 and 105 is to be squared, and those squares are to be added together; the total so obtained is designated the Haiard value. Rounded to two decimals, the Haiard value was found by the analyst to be 1.73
